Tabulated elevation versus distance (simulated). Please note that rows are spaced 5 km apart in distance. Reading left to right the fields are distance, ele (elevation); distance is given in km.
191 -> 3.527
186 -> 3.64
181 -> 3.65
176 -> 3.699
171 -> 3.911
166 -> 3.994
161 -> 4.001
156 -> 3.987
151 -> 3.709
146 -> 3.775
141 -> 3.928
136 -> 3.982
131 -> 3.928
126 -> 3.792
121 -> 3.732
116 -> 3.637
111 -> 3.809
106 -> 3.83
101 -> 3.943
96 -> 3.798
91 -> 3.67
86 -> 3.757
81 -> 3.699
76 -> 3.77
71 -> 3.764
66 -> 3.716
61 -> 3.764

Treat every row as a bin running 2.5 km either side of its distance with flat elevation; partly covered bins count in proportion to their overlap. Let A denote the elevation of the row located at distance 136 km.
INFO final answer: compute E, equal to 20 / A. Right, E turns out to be 5.02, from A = 3.982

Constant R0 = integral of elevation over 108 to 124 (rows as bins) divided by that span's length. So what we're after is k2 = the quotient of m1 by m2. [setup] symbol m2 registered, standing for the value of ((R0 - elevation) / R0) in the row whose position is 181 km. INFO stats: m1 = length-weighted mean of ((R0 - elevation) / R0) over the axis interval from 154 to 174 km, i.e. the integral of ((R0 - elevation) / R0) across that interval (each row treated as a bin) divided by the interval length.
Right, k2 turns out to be -3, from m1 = -0.063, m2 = 0.02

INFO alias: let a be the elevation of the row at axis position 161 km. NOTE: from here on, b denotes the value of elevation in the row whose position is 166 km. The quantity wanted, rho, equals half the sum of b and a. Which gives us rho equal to 4.00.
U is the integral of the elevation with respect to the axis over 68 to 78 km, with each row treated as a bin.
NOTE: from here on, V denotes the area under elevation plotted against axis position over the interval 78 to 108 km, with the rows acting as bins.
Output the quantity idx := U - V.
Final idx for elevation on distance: -76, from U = 38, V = 113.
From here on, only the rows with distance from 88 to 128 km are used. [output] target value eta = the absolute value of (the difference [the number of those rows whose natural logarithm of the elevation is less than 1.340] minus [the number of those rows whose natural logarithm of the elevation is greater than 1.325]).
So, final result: 1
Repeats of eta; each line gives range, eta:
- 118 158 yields 2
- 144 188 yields 0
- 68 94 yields 3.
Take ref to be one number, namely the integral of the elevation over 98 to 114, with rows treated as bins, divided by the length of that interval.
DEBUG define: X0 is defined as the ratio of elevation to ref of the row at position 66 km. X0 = 0.965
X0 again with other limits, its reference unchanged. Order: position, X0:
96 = 0.986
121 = 0.969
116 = 0.944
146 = 0.980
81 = 0.960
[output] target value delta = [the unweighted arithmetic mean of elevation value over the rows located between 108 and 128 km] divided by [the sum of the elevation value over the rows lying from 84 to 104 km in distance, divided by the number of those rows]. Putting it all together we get 0.99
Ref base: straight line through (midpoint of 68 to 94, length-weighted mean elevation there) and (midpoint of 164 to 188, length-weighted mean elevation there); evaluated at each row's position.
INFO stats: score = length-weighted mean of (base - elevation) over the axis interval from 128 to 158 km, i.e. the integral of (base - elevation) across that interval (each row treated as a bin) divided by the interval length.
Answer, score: -0.120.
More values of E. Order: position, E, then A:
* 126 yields 5.27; 3.792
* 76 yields 5.31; 3.77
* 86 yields 5.32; 3.757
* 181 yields 5.48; 3.65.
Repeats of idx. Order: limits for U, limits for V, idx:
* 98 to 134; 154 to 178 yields 43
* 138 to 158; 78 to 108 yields -36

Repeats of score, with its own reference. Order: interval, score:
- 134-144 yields -0.185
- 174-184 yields 0.107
